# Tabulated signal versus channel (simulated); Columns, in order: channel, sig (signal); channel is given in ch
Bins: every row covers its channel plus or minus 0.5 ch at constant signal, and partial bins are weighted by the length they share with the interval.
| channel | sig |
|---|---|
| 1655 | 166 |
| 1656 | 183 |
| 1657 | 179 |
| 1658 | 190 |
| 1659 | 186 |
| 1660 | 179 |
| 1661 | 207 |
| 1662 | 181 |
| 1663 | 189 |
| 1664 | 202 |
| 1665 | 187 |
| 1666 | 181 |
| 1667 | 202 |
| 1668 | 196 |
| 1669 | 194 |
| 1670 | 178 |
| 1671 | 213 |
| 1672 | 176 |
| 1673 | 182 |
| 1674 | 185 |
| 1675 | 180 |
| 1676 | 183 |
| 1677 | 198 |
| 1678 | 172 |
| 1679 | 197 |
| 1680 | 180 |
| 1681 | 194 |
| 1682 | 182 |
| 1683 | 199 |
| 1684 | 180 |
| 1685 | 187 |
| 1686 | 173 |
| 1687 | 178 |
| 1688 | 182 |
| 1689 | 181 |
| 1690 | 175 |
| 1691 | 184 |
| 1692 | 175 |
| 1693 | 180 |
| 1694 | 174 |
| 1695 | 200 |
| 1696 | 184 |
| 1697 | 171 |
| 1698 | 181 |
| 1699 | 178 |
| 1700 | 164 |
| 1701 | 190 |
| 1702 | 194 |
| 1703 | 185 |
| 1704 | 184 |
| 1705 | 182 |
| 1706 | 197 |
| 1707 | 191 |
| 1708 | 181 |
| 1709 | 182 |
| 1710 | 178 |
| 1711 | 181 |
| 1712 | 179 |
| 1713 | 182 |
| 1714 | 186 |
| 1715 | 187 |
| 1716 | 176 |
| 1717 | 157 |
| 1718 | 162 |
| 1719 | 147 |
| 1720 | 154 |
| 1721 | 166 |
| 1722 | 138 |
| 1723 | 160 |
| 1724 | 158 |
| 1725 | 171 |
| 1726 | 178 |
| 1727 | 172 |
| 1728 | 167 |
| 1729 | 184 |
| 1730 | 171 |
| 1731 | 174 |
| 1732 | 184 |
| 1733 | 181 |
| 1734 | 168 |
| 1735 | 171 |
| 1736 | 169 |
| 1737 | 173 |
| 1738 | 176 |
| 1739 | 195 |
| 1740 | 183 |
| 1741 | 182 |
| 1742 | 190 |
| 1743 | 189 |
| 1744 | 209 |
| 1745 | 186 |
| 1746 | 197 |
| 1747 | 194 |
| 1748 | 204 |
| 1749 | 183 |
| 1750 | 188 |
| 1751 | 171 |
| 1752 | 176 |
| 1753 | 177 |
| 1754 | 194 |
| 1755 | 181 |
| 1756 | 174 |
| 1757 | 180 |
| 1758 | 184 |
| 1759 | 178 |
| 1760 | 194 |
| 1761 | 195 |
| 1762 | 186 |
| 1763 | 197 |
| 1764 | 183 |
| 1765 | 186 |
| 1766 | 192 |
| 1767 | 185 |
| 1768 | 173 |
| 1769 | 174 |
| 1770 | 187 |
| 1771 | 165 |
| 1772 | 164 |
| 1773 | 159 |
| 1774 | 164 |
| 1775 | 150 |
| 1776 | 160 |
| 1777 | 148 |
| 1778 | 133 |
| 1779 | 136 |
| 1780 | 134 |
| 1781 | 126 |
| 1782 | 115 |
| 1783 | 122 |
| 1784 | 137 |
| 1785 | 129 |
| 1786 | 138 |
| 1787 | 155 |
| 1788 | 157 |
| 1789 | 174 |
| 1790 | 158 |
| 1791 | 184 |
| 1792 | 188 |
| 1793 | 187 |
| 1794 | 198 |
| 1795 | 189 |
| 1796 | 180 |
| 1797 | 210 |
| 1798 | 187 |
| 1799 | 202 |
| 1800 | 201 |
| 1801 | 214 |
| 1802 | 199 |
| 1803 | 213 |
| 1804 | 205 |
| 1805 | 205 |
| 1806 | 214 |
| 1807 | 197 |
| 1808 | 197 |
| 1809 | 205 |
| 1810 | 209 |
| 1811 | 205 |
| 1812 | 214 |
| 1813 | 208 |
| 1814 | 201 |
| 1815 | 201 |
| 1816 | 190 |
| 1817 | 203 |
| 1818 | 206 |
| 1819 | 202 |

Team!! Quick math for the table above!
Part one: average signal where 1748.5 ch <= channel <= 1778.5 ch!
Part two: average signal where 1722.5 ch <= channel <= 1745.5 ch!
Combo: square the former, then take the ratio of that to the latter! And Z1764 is 174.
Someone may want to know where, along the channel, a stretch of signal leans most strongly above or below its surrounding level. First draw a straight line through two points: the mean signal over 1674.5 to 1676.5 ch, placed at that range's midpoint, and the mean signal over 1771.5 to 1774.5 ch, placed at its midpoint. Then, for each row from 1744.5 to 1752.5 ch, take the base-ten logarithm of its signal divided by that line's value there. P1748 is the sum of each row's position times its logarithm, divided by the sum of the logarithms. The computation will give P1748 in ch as 1747.8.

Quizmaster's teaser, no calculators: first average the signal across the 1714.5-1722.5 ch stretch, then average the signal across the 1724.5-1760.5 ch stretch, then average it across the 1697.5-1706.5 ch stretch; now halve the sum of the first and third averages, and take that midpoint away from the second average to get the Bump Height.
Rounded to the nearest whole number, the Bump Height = 10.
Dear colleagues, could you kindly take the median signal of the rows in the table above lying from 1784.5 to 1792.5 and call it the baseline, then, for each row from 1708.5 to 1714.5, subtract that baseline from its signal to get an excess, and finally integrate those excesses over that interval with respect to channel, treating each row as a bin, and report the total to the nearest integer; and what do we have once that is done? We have 143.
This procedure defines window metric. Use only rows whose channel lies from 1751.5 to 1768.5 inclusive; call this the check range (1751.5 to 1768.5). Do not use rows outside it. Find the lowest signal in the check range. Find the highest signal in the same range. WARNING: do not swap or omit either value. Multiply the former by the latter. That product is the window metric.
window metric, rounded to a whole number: 34081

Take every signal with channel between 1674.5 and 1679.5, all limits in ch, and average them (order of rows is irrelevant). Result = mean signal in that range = 186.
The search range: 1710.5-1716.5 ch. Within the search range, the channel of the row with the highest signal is 1715 ch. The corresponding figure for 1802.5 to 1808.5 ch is 1806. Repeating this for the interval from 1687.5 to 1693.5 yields 1691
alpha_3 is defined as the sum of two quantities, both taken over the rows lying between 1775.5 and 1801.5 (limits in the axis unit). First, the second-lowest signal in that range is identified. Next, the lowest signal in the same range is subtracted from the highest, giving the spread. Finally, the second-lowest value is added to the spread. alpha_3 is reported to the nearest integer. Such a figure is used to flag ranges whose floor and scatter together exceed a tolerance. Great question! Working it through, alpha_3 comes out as 221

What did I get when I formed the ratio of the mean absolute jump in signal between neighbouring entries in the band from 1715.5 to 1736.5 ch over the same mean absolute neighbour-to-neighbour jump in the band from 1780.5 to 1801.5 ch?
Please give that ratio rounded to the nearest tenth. 0.8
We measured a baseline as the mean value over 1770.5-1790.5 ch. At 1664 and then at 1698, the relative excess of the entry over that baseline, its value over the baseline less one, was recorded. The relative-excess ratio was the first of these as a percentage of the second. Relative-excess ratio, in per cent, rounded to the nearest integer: 160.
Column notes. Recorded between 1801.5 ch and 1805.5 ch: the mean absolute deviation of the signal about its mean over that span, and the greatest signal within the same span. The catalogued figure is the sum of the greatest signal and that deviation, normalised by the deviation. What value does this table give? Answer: 58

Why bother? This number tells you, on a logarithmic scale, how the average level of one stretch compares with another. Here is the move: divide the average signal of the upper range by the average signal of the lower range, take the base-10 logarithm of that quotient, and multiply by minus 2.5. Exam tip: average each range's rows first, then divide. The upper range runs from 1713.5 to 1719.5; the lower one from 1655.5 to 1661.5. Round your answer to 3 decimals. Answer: 0.111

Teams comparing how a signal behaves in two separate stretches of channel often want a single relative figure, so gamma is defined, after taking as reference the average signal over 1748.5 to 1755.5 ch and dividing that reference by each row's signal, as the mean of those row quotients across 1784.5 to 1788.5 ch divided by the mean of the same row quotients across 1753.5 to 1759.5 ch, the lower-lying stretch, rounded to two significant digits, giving 1.3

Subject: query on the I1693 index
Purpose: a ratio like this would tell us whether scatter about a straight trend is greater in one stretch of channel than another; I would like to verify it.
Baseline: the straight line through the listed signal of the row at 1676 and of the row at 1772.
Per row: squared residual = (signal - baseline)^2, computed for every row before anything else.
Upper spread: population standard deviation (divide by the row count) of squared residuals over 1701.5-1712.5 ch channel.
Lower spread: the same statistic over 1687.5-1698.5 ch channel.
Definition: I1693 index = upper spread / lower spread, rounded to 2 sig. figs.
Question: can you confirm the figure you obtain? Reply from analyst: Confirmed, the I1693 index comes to 1.0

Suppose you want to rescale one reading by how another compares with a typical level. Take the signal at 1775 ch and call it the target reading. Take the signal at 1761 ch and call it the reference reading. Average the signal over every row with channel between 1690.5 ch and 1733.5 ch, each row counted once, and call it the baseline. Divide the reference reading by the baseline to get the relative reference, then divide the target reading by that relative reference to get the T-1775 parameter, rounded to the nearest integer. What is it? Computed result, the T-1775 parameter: 135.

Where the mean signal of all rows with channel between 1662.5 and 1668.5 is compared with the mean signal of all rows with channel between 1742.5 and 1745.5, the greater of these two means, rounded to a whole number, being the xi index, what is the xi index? 195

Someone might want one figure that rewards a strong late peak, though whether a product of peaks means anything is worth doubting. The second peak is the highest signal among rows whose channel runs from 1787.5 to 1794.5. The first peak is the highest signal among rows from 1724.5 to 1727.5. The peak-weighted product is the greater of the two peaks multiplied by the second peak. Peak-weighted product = 39204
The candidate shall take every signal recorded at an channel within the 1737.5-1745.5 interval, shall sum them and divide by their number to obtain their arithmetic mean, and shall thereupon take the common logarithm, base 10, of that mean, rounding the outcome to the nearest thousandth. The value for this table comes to 2.276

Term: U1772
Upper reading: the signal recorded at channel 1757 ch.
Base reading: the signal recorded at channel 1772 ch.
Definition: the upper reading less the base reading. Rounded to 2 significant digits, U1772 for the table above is 16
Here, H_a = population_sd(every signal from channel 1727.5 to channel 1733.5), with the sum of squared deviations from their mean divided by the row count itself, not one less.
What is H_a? 6.6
